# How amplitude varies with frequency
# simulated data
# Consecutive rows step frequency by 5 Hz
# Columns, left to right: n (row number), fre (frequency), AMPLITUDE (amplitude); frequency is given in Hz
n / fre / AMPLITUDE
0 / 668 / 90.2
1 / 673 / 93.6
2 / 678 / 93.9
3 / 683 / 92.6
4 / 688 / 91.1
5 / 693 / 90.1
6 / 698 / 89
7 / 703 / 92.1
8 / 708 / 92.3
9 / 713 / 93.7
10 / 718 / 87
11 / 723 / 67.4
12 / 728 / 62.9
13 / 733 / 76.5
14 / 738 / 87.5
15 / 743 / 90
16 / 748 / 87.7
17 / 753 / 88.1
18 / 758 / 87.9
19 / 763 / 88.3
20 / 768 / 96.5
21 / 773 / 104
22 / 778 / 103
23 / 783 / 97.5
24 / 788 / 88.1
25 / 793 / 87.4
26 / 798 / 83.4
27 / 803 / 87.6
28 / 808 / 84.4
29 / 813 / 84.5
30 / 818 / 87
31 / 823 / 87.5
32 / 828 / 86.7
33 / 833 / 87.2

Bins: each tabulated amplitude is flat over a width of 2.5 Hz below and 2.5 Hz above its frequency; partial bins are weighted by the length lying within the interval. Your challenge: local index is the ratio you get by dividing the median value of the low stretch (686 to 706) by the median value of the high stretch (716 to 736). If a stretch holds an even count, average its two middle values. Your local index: 1.26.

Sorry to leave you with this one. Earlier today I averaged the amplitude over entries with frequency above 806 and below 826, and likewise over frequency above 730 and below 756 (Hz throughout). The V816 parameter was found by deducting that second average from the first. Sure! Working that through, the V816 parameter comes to 0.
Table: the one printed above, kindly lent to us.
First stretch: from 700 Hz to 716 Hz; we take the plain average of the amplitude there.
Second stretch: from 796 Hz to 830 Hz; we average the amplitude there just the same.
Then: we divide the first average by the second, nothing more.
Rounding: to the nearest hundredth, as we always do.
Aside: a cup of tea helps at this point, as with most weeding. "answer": 1.08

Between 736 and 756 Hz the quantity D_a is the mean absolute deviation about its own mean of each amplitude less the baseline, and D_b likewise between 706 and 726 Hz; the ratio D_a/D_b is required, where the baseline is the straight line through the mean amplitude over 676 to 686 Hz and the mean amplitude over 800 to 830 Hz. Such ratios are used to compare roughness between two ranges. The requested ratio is 0.10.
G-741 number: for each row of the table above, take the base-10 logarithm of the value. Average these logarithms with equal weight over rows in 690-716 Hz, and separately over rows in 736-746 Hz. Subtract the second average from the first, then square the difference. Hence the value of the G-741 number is 0.0002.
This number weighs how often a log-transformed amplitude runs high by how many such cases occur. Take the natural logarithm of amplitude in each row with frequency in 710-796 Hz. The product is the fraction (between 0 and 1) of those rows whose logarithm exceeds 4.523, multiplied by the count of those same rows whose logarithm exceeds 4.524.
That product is 1.47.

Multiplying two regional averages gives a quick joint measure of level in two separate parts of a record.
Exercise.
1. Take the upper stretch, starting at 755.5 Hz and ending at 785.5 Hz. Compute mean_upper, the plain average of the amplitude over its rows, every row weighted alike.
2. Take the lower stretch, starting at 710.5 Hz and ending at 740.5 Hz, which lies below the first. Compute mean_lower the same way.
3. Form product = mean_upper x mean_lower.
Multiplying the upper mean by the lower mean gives 7616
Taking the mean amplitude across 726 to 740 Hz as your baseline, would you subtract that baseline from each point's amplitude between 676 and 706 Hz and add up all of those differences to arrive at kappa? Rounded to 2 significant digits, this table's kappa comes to 95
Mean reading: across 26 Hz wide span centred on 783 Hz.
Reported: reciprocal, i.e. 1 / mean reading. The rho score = 0.0104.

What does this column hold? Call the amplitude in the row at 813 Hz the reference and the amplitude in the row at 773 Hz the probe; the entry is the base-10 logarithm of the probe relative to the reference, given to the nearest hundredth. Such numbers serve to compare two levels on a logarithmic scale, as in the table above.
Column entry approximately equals 0.09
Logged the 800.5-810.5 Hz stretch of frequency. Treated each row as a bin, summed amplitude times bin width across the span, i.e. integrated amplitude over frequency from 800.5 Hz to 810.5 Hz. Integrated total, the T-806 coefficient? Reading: 860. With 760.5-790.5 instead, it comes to 2887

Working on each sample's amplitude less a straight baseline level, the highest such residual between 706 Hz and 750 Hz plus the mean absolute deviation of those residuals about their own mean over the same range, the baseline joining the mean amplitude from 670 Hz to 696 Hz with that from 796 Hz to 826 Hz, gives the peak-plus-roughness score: 12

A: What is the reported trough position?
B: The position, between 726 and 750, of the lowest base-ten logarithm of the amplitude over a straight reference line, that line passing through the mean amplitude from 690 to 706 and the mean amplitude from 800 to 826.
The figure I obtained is 728 Hz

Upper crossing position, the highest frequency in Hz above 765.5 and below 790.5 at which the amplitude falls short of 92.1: 788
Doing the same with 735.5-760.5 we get 758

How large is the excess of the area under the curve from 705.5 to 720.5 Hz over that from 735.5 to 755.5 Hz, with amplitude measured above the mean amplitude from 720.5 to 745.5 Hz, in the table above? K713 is -17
